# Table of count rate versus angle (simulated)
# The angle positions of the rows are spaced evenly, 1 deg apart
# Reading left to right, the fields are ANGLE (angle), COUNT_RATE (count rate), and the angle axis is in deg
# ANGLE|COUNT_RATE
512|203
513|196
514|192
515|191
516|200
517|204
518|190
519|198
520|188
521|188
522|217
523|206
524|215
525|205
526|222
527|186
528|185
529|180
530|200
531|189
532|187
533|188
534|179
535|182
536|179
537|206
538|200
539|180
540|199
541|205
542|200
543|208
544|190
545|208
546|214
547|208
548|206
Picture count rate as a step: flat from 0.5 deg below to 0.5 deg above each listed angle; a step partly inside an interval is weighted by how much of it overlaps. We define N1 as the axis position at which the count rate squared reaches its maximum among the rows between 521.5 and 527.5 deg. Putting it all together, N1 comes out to 526 deg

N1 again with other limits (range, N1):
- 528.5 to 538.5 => 537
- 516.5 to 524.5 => 522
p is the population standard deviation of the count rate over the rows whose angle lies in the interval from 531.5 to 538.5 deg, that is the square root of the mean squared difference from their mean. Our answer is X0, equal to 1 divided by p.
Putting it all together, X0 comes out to 0.103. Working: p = 9.7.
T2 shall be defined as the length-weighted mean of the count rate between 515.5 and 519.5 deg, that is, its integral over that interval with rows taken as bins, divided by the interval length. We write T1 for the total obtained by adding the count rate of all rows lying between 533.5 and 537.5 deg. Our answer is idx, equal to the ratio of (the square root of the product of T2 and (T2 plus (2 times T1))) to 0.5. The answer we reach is 1157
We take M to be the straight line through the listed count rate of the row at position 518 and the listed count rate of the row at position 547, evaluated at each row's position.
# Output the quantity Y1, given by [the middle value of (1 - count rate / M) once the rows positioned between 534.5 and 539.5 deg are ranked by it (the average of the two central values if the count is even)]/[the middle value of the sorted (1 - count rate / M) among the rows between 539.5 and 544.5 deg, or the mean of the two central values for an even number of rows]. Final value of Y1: 4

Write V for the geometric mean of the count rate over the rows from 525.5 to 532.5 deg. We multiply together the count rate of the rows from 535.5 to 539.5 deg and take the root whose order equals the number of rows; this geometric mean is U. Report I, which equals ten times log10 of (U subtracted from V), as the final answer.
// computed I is 1.5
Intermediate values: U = 191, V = 192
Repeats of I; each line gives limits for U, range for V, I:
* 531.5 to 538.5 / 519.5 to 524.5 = 11.4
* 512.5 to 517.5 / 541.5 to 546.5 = 8.6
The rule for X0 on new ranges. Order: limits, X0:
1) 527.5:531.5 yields 0.136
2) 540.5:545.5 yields 0.148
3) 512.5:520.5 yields 0.193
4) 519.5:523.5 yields 0.081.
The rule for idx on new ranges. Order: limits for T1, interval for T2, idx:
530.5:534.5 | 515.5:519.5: 1155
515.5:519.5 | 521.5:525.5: 1230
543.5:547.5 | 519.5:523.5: 1212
